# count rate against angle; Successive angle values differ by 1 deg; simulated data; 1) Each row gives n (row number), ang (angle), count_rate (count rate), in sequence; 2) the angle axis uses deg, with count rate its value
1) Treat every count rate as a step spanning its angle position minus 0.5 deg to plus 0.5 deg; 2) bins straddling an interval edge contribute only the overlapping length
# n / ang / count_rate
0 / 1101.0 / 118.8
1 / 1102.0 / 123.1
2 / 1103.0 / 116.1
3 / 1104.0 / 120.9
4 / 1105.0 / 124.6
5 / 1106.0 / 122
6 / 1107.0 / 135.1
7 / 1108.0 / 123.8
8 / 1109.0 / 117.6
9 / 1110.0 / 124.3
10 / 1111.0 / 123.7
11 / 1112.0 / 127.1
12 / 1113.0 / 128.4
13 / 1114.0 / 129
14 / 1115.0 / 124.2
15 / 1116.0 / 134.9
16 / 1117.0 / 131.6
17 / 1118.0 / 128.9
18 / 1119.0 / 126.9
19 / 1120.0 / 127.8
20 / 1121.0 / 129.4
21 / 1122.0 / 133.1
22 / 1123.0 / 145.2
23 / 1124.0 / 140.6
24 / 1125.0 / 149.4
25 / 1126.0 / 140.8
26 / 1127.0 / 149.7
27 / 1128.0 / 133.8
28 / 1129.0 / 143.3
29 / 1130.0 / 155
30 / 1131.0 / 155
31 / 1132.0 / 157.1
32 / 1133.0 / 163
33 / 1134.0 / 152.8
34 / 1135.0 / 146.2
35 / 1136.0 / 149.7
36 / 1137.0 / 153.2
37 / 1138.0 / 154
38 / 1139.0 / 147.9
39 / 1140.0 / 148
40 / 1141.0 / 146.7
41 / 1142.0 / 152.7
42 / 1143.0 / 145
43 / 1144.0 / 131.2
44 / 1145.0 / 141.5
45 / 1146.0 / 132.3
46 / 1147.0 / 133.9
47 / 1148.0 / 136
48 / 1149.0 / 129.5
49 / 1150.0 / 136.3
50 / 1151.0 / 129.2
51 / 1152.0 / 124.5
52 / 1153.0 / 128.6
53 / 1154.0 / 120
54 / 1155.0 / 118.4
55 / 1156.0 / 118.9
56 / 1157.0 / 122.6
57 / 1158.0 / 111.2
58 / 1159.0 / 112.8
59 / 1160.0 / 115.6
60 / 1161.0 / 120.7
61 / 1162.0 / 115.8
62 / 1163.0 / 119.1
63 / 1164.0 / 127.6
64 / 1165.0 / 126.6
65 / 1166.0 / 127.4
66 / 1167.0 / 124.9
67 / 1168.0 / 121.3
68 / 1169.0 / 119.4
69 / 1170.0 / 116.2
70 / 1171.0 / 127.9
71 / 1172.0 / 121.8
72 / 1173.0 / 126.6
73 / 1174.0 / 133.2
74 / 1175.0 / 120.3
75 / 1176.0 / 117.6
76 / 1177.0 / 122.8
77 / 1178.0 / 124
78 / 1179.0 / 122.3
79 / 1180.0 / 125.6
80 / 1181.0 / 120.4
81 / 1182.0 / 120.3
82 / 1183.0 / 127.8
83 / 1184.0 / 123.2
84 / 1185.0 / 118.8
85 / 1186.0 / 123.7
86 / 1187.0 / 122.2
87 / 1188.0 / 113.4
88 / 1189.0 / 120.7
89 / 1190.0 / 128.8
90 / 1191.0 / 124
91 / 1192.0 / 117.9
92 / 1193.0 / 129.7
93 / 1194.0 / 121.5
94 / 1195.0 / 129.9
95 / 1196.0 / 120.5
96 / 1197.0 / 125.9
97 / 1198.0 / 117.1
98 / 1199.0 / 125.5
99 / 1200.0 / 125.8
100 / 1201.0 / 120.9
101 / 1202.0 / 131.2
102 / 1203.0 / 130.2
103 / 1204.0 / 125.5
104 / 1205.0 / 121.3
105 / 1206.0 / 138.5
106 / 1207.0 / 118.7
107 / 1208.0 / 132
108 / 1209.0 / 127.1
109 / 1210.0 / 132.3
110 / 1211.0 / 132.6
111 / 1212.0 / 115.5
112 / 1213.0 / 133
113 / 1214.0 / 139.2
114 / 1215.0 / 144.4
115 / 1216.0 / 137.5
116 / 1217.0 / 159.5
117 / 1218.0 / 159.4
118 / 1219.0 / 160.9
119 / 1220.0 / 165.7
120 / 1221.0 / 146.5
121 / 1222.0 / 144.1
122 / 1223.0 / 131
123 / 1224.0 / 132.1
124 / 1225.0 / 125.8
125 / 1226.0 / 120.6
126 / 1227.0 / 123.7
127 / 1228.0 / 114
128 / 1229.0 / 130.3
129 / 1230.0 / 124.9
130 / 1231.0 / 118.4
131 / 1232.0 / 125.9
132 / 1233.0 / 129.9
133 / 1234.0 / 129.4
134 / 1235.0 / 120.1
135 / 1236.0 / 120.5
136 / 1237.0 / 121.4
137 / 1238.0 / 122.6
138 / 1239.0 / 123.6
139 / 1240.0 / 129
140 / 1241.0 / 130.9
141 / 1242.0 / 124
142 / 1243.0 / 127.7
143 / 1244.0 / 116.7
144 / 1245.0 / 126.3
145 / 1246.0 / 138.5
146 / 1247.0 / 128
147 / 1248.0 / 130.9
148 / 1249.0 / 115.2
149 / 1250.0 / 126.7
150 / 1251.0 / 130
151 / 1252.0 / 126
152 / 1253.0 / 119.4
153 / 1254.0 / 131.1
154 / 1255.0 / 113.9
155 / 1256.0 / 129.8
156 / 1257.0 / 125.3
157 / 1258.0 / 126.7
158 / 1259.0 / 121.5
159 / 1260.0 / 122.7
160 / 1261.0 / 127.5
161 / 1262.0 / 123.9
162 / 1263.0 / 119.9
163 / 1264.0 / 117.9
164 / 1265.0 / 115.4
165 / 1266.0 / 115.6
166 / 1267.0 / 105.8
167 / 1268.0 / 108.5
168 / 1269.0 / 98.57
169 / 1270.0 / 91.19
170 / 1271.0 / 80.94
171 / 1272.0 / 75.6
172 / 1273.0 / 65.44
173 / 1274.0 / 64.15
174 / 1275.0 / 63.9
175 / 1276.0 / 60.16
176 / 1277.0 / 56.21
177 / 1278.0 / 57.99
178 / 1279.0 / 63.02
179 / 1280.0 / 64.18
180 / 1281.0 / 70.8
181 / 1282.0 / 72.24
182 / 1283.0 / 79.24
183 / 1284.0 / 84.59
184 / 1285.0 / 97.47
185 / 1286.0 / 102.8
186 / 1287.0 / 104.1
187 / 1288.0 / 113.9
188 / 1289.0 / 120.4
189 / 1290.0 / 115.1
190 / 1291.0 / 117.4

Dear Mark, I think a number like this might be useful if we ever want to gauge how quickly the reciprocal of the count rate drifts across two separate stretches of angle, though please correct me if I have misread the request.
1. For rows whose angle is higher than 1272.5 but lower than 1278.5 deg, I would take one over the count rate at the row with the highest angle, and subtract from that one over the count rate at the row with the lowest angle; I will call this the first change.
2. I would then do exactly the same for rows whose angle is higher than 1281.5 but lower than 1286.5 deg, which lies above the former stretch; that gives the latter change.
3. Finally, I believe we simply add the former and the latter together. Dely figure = -0.0022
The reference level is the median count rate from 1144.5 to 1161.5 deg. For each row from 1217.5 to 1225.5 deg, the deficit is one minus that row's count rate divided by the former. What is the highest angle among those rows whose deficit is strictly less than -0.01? 1225.0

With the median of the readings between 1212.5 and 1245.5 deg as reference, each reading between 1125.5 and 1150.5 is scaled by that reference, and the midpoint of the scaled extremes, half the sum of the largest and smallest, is 1.13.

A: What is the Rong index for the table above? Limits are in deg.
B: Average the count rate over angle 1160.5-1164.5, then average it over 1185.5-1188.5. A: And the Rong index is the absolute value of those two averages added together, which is 241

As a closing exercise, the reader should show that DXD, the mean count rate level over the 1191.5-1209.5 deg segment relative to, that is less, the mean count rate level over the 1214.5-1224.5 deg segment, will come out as -23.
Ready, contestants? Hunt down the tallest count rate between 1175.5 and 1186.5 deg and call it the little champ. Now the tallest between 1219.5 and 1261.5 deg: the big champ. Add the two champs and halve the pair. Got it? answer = 147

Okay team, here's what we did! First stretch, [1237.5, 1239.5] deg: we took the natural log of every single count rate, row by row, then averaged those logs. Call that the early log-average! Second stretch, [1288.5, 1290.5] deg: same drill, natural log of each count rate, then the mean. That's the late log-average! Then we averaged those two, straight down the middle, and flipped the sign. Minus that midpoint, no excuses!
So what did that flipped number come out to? -4.79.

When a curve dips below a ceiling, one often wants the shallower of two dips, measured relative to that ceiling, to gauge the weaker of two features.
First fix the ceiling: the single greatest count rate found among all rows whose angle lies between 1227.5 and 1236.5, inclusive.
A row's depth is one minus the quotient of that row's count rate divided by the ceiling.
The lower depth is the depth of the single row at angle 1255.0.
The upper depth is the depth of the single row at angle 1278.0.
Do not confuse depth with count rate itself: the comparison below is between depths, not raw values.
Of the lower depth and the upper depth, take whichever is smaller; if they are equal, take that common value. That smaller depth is 0.13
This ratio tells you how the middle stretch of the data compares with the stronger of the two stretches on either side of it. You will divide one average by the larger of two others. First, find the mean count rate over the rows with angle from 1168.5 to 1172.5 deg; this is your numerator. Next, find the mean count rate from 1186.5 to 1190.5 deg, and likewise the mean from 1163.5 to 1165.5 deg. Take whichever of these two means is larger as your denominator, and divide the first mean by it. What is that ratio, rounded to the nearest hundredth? 0.95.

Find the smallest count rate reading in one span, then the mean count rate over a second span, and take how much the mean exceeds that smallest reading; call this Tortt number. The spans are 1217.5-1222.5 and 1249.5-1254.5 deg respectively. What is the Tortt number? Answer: -17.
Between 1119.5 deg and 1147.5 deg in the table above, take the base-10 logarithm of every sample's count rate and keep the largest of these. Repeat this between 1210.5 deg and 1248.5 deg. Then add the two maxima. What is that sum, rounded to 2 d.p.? 4.43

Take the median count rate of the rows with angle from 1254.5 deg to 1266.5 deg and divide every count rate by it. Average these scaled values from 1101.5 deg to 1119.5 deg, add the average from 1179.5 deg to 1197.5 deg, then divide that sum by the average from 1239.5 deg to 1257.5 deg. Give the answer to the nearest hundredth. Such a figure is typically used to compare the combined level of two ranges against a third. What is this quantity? 1.97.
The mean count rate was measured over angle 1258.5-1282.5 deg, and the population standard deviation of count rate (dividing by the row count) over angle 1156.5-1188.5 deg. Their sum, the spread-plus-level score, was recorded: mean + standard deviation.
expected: 95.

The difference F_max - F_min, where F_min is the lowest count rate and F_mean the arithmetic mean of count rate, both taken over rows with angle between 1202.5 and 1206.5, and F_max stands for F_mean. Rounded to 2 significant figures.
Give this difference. 7.6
